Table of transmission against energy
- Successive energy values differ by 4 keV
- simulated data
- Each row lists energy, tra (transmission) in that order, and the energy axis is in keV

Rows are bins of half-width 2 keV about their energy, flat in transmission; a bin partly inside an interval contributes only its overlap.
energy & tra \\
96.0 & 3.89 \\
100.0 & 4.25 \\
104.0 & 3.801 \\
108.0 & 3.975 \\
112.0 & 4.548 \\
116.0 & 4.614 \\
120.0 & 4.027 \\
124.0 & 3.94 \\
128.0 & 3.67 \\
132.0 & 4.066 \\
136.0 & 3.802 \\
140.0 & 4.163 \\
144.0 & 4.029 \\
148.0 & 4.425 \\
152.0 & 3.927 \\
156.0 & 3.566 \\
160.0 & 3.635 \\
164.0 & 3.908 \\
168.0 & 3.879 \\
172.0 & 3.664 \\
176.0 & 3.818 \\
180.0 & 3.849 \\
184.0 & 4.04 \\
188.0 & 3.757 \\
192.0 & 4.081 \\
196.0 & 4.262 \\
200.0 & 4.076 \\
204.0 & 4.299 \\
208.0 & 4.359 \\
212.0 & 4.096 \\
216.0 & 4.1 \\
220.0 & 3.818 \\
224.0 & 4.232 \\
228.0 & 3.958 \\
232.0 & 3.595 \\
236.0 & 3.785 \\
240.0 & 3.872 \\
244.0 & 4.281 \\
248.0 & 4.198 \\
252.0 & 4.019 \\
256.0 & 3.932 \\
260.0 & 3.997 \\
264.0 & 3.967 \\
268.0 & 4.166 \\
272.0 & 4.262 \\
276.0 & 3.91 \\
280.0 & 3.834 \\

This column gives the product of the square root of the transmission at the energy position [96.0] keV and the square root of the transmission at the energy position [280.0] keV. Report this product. 3.9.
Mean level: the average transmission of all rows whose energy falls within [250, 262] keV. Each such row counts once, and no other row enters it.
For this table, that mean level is 3.98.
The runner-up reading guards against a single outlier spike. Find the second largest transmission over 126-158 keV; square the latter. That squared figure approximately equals 17.3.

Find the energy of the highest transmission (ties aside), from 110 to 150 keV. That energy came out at 116.0 keV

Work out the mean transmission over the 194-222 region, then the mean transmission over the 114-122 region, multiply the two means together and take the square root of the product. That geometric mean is 4.23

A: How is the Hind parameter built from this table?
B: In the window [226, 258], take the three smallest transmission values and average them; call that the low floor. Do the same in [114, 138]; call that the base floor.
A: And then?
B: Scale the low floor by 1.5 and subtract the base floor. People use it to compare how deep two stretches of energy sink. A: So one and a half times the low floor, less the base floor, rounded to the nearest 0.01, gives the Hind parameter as 1.82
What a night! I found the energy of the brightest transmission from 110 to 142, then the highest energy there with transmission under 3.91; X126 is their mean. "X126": 126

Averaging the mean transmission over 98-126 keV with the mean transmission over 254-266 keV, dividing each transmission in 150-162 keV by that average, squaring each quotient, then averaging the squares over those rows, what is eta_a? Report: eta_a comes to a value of 0.83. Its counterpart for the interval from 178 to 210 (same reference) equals 1.01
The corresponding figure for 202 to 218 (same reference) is 1.08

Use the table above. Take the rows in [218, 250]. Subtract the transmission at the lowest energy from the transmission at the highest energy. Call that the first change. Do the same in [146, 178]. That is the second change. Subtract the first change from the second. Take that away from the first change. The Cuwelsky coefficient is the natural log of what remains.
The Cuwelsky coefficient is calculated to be 0.31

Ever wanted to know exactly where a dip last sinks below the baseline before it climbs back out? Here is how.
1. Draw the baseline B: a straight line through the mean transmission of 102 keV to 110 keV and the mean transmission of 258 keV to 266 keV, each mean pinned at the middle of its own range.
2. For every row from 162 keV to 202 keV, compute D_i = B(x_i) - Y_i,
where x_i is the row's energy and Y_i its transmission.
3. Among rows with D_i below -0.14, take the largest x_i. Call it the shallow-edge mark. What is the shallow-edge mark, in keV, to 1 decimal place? 196.0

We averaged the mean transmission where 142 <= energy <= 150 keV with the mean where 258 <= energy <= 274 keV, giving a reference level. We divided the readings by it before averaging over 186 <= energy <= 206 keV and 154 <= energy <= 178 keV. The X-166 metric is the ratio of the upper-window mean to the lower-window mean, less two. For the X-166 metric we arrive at -0.91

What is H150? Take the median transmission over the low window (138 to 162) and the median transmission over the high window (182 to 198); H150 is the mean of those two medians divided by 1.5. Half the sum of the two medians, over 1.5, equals 2.68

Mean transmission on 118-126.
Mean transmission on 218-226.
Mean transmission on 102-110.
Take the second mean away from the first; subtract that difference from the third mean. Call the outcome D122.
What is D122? 3.93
